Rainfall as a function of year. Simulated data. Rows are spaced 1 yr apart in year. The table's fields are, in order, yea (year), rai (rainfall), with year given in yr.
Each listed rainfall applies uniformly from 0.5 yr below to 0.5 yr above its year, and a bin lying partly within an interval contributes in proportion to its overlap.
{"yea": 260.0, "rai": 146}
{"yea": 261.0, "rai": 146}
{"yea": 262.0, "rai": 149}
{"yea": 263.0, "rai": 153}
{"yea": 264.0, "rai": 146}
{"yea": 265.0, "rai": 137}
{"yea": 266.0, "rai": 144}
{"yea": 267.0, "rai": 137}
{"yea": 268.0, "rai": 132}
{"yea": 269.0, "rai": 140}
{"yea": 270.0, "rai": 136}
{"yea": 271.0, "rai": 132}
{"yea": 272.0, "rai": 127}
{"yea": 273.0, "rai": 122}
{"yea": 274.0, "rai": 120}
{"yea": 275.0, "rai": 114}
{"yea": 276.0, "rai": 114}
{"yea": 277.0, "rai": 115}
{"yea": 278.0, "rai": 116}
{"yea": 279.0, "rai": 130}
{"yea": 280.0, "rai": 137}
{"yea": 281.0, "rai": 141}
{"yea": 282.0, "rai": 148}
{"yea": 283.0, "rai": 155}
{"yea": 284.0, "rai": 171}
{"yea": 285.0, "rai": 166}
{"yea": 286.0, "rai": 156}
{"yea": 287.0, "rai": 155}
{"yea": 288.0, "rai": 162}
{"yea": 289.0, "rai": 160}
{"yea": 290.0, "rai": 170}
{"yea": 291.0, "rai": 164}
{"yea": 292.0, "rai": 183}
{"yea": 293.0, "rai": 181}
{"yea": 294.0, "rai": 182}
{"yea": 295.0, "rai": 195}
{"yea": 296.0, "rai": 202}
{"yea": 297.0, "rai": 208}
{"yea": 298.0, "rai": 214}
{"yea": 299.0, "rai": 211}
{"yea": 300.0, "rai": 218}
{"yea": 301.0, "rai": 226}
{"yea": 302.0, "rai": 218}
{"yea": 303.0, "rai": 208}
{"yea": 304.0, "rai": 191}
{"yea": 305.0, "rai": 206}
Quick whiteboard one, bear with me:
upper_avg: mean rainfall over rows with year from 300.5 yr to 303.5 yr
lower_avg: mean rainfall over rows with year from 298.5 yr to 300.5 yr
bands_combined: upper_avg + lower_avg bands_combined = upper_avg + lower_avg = 432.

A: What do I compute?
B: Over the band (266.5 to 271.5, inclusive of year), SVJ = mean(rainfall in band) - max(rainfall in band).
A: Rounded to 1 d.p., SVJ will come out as -4.6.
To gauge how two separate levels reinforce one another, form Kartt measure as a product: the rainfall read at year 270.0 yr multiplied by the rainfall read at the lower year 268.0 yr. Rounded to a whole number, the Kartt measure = 17952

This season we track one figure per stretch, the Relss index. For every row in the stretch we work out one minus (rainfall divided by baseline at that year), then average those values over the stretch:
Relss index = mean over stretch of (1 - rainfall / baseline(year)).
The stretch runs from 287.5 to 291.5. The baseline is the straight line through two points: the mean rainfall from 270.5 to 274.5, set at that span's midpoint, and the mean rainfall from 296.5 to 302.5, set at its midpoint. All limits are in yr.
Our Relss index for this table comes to 0.10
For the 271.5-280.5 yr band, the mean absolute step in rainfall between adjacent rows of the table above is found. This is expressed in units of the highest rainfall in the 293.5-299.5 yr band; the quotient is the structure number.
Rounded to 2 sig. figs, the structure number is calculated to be 0.021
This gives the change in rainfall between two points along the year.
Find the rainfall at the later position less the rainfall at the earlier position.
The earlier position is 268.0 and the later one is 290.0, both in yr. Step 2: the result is 38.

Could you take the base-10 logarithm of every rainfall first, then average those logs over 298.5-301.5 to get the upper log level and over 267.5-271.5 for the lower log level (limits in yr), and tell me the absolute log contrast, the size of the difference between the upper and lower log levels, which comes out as 0.21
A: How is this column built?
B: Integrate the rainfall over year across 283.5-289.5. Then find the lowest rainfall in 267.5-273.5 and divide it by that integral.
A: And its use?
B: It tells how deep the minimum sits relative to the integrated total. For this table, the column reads 0.126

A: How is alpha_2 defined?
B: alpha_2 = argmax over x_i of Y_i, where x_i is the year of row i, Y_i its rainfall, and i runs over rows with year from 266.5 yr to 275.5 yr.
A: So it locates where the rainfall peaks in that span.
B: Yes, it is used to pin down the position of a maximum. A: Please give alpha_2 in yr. 269.0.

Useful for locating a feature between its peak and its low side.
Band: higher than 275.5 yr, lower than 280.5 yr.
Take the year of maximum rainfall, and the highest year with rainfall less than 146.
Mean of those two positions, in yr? 280.0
